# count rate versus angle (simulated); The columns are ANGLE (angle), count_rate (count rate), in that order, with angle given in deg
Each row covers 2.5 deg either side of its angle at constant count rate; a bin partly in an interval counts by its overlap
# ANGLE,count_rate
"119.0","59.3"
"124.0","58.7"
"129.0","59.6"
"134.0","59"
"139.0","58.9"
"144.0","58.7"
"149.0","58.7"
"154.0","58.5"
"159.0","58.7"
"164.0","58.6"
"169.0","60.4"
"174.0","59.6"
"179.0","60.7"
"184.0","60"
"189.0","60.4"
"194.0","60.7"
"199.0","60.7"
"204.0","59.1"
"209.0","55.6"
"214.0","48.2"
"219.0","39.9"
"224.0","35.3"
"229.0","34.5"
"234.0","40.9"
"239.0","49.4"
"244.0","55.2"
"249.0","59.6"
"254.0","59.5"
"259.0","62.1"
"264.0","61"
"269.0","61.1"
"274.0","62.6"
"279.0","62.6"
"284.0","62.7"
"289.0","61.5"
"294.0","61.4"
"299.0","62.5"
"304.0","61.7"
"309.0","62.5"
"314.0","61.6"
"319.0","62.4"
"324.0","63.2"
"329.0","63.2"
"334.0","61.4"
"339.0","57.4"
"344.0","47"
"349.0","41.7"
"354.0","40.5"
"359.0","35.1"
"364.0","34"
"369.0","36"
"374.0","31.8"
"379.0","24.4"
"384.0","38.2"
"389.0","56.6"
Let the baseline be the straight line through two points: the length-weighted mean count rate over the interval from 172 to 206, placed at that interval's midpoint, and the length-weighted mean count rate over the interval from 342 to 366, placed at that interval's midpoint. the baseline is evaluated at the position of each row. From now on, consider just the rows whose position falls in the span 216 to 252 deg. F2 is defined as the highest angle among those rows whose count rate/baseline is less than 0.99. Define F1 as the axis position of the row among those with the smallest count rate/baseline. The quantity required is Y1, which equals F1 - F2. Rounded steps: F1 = 229.0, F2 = 239.0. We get -10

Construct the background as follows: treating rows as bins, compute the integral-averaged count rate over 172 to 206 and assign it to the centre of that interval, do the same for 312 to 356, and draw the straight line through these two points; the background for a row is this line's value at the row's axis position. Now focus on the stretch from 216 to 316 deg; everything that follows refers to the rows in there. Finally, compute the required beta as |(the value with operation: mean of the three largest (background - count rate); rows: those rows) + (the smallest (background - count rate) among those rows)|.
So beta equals 16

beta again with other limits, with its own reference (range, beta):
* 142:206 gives 2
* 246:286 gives 8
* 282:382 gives 17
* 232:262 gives 6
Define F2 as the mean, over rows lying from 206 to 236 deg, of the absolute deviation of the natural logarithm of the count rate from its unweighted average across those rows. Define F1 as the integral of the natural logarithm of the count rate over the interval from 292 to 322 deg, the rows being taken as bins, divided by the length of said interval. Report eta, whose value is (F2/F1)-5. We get -4.97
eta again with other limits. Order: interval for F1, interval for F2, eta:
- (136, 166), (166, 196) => -5.00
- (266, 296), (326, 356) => -4.96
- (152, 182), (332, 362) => -4.96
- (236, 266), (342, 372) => -4.97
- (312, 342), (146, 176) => -5.00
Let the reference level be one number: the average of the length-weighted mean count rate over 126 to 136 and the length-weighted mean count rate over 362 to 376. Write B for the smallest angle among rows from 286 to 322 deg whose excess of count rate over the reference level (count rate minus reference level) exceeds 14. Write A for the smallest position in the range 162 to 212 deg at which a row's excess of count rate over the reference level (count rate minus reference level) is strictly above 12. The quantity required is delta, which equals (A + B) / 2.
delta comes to 229.0 deg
